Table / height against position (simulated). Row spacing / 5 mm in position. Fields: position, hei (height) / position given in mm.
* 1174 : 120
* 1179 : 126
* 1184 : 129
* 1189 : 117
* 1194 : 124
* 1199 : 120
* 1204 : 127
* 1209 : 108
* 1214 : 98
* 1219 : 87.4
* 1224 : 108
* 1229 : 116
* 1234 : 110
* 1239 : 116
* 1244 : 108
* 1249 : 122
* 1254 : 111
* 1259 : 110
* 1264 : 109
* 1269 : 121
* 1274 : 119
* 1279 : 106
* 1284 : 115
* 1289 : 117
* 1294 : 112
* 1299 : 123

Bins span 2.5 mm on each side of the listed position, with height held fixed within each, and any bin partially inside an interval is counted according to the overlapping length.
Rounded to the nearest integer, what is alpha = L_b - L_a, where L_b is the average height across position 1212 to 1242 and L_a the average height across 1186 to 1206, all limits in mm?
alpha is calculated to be -16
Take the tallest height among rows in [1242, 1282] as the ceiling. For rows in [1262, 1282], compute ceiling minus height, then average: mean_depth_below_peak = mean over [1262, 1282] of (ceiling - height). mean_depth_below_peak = 8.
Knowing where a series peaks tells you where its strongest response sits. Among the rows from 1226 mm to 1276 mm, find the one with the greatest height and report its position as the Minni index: 1249 mm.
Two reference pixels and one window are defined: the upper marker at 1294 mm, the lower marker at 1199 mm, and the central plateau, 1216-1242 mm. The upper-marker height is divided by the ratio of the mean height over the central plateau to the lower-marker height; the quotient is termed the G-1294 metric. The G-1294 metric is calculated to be 125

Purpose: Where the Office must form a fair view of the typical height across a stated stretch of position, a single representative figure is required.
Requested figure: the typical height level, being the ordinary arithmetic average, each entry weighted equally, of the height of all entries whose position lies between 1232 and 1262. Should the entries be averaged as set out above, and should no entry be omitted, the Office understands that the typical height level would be 113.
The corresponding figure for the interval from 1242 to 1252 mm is 115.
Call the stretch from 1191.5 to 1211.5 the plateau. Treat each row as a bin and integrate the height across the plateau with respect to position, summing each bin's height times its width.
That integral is 2395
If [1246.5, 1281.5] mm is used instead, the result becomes 3990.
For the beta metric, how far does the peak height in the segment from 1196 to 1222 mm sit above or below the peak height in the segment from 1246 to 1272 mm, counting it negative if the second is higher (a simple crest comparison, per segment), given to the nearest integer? 5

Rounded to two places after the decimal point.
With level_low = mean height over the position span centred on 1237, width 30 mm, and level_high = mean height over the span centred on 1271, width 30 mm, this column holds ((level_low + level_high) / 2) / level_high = 1.00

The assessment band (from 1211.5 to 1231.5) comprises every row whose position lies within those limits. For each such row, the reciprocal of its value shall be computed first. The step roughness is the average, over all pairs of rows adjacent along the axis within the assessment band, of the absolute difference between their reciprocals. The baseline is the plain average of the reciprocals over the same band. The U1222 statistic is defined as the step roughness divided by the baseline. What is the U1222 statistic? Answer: 0.137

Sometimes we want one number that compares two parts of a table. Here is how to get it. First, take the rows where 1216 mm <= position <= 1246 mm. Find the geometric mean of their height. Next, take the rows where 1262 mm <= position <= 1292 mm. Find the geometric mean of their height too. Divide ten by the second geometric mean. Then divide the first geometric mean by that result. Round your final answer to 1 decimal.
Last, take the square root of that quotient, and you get 35.0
